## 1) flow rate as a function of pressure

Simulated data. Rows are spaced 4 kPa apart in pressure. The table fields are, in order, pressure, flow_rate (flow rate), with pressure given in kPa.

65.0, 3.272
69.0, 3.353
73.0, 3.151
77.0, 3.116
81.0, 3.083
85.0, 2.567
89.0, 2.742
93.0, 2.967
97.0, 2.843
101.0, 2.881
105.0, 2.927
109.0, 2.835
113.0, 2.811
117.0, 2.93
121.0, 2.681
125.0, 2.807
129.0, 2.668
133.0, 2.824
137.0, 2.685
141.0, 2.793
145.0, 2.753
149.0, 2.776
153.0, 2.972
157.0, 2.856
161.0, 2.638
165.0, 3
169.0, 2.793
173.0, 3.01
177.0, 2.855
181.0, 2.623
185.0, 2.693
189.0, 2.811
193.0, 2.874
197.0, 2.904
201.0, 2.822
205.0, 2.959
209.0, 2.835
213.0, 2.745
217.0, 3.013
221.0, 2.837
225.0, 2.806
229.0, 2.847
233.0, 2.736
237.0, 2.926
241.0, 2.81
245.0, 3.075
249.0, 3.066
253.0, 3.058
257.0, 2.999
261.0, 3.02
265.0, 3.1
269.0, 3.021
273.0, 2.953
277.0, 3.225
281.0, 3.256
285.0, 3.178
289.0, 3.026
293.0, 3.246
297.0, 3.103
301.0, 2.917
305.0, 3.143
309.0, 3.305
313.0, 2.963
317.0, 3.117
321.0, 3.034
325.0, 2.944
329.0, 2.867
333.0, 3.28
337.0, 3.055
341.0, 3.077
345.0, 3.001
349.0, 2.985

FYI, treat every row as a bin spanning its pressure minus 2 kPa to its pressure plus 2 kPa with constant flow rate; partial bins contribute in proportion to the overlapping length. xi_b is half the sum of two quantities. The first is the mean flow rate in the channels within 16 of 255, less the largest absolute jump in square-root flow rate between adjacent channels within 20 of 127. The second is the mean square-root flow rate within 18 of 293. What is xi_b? 2.36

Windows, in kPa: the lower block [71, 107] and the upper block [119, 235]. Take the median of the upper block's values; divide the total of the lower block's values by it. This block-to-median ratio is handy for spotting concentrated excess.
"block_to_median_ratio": 9.3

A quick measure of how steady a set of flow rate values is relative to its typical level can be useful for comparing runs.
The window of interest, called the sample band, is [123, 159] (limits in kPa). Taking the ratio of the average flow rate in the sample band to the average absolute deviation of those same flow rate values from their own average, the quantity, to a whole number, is 44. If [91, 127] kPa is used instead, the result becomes 44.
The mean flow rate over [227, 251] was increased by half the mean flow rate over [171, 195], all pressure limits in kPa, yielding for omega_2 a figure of 4.32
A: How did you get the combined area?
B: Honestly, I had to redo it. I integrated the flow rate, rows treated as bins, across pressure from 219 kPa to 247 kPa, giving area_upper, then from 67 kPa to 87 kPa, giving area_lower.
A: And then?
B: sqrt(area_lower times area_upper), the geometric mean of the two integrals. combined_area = 70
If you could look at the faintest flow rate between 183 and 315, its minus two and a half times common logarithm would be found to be -1.08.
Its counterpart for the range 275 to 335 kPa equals -1.14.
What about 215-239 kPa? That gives -1.09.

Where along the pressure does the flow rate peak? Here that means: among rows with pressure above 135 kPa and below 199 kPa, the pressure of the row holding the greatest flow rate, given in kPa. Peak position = 173.0 kPa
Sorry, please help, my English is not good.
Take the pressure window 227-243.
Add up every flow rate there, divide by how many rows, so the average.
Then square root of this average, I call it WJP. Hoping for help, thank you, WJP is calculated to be 1.68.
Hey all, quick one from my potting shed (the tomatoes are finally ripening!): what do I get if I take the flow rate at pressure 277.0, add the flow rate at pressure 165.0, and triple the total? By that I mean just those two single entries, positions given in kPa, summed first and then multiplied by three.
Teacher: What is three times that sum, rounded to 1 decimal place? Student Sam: 18.7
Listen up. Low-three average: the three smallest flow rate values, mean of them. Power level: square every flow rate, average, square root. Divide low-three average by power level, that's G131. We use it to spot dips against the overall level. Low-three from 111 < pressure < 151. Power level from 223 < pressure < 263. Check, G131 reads 0.912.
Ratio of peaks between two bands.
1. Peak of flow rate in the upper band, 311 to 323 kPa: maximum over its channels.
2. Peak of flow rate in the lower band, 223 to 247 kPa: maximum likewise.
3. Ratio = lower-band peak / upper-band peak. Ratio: 0.99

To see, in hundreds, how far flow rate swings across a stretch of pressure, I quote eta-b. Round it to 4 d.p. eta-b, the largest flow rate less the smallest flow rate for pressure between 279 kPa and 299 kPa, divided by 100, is 0.0023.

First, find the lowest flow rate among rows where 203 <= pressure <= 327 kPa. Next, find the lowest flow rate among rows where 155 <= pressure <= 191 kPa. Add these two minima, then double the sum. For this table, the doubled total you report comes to 10.7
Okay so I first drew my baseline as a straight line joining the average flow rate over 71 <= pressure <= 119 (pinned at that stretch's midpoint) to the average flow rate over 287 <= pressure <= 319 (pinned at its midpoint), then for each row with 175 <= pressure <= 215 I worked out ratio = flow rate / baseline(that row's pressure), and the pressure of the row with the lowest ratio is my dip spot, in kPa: 181.0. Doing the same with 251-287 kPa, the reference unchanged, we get 273.0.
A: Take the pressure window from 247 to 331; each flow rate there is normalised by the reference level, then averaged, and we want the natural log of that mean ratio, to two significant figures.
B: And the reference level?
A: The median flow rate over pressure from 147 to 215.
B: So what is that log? 0.081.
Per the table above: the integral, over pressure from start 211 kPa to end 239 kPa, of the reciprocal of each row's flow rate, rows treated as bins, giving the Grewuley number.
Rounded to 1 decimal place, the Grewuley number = 9.9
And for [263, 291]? 9.0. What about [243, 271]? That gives 9.2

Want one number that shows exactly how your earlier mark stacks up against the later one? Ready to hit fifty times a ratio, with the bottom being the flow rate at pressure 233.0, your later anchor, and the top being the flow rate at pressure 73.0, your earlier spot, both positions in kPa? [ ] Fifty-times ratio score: 58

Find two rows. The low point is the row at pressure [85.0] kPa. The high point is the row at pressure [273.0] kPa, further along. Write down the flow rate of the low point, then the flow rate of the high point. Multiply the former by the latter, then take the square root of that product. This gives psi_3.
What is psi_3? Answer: 2.75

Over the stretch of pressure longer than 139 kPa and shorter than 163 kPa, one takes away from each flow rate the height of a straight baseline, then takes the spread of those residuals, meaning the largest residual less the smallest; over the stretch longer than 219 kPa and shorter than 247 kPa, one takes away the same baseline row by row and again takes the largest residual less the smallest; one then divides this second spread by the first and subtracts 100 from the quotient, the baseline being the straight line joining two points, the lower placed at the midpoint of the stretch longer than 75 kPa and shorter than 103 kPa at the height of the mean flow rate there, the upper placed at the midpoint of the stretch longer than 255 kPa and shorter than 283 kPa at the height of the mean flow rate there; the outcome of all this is -99.0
